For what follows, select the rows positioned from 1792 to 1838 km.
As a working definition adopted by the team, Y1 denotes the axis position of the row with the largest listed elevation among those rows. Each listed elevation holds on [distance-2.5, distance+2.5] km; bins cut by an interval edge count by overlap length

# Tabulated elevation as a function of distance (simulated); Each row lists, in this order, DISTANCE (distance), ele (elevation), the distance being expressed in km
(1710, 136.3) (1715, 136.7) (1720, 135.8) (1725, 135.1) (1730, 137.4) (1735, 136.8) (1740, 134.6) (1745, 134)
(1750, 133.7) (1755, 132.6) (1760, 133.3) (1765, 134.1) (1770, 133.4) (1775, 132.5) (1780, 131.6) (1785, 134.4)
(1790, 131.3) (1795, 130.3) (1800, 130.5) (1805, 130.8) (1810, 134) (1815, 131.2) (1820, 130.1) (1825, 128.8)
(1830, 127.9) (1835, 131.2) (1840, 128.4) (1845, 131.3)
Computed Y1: 1810 km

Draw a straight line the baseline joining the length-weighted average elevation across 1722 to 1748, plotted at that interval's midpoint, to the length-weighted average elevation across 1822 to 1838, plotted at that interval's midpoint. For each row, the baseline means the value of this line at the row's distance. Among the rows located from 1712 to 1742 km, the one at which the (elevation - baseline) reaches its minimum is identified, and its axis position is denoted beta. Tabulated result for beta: 1725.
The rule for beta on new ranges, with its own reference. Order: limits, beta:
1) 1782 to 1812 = 1795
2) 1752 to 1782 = 1755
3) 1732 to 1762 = 1755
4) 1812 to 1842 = 1830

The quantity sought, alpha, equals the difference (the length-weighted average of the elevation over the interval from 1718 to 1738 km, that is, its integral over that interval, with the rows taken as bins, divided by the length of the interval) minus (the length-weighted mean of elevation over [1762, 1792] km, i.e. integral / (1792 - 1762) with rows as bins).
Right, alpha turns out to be 3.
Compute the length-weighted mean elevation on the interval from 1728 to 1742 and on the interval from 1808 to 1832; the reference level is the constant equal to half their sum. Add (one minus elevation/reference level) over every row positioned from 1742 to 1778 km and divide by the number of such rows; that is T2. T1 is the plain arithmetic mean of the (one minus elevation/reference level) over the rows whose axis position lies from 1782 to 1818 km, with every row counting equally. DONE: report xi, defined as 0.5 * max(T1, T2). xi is 0.0058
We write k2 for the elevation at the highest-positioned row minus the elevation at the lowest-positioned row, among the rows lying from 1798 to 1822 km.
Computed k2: -0.4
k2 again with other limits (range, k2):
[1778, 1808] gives -0.8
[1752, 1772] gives 0.8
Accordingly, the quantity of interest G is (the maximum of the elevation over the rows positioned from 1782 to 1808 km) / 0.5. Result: 269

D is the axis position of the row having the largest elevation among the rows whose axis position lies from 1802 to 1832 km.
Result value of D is 1810 km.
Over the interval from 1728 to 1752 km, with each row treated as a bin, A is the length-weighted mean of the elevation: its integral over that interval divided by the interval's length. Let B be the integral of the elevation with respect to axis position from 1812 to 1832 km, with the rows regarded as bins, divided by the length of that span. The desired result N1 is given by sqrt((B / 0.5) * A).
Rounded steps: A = 135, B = 130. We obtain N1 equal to 187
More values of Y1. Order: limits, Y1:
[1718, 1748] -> 1730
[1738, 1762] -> 1740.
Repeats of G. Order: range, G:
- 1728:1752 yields 275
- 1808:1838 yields 268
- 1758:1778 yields 268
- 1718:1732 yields 275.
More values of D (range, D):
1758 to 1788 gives 1785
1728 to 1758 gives 1730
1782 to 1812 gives 1785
